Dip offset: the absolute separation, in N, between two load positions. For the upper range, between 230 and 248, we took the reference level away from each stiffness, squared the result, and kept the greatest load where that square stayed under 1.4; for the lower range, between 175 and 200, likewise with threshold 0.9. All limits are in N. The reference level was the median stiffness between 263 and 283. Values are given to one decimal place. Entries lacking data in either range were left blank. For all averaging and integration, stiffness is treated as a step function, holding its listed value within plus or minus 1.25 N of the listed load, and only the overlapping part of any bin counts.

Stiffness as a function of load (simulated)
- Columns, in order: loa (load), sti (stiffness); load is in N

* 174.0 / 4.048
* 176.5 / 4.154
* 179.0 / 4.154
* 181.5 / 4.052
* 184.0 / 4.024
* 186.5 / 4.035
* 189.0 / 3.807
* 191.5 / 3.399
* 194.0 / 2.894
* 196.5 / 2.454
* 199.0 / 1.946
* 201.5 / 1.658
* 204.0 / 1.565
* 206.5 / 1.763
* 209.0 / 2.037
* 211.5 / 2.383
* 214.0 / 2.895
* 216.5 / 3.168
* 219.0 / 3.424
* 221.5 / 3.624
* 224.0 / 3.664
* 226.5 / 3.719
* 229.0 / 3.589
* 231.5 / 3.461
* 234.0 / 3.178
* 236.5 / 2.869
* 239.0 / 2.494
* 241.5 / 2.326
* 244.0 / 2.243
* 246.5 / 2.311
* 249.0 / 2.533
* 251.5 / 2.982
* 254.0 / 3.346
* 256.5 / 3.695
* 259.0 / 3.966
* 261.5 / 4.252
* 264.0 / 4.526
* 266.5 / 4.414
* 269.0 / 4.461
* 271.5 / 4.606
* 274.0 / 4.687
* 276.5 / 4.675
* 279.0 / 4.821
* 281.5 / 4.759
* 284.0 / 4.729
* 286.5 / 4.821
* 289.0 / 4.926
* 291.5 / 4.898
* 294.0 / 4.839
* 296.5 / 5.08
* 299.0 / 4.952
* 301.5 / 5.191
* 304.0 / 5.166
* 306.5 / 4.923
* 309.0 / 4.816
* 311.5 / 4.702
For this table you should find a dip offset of 42.5 N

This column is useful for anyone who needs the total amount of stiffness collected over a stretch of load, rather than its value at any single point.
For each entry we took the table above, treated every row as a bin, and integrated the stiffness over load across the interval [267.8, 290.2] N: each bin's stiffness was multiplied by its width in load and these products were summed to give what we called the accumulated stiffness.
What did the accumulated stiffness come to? 106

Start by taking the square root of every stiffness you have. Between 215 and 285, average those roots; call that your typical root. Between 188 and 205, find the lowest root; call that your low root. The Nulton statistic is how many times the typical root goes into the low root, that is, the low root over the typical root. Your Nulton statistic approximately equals 0.66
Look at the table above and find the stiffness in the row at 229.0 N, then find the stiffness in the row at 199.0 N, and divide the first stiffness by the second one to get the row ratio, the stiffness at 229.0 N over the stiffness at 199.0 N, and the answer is 1.84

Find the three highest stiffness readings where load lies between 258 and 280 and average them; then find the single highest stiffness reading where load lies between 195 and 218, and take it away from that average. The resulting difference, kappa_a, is 1.6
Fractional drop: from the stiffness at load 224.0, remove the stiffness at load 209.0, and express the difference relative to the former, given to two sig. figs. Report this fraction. 0.44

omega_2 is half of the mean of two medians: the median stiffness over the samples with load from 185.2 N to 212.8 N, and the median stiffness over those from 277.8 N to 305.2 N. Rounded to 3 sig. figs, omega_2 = 1.82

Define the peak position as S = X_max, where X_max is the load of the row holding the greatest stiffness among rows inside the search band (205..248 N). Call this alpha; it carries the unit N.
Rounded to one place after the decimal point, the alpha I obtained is 226.5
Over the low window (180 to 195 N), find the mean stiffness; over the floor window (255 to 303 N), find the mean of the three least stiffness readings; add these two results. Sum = 7.7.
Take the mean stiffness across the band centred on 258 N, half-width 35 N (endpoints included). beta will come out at 3.8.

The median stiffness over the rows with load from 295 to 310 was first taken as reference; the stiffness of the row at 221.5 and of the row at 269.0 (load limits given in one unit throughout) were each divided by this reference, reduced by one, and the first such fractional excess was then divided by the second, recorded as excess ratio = 2.5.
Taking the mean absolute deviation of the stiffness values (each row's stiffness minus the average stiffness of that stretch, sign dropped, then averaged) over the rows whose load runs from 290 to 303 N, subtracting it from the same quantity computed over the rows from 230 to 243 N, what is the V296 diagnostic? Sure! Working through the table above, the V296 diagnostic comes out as 0.25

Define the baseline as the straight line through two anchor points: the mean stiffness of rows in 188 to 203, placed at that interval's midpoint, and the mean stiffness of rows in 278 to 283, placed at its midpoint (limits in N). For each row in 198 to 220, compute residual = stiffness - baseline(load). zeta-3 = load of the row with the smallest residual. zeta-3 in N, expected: 204.0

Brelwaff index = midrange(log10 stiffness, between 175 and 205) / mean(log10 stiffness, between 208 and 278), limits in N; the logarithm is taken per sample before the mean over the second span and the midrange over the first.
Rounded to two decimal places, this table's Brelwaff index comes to 0.78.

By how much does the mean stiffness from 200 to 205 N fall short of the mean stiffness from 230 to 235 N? 1.7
